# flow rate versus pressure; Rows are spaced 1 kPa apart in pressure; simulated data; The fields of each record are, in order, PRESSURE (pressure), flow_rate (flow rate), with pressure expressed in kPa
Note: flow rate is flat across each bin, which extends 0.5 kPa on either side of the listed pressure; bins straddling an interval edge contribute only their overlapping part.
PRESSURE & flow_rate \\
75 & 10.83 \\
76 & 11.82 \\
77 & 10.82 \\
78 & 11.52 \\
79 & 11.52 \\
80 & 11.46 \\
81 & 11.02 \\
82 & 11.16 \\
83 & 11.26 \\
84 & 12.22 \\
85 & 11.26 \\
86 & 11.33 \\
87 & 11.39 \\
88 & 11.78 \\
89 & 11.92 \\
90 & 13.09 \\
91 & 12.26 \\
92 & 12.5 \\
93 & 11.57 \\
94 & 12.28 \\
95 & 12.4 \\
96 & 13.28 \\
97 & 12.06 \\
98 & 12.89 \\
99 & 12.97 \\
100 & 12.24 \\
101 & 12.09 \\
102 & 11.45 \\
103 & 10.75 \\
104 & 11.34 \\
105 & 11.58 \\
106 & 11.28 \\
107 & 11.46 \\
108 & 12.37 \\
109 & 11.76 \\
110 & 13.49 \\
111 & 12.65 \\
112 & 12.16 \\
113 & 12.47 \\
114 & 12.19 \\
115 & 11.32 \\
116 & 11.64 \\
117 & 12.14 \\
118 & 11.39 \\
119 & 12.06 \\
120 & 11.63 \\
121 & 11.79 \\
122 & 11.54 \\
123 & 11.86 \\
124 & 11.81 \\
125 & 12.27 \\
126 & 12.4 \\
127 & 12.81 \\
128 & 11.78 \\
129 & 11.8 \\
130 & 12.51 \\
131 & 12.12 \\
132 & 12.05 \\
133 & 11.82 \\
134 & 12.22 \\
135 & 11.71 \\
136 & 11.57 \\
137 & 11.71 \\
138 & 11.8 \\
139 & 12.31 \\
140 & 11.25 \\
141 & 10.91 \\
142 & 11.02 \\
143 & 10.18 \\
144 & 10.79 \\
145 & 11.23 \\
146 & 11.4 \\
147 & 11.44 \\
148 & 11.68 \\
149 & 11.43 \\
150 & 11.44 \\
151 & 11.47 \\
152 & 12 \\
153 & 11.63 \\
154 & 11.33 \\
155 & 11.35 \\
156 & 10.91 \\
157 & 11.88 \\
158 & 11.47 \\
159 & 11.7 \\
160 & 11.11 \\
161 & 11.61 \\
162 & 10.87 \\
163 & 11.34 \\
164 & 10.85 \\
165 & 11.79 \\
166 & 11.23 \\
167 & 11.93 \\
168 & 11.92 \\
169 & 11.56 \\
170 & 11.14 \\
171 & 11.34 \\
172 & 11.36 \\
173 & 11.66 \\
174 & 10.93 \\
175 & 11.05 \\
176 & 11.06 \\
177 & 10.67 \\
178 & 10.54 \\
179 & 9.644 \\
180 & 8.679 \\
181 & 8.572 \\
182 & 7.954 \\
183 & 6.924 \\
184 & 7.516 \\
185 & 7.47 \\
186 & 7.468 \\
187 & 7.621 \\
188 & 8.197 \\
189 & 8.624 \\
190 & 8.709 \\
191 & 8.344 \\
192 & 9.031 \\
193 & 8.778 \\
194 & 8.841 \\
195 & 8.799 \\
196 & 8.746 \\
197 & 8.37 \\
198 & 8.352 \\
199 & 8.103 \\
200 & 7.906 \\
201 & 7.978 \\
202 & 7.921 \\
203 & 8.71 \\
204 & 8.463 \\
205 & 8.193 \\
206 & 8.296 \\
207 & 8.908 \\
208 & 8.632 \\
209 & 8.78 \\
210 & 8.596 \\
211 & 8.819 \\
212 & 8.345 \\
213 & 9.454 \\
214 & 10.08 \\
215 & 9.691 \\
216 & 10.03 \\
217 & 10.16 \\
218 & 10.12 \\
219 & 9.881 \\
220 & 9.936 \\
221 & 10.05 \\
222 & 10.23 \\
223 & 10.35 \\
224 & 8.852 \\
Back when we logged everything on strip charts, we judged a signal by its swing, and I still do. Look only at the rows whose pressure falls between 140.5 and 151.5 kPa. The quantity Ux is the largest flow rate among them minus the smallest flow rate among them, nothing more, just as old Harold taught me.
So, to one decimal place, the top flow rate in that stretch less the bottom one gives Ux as 1.5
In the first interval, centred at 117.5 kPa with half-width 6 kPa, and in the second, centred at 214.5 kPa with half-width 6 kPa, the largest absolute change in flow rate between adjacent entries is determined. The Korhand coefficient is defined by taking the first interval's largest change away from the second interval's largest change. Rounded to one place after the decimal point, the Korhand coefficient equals 0.2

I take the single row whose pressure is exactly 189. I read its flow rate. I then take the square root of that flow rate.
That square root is 2.94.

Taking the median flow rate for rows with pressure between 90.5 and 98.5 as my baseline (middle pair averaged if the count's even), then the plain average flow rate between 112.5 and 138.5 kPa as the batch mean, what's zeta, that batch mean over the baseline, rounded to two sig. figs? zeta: 0.97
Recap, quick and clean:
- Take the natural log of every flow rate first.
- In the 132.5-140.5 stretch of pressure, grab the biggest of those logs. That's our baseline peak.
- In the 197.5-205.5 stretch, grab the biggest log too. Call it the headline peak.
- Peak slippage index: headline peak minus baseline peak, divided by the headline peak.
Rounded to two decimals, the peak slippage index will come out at -0.16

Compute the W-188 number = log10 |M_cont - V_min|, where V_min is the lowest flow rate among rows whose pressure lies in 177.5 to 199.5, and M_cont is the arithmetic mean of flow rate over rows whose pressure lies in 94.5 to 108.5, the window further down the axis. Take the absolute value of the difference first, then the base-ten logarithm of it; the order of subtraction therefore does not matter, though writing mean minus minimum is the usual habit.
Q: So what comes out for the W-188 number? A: 0.7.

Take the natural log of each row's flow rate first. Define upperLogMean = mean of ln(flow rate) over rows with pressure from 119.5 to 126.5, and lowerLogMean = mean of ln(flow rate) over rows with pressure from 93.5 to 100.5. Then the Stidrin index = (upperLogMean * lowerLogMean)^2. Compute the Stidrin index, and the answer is 39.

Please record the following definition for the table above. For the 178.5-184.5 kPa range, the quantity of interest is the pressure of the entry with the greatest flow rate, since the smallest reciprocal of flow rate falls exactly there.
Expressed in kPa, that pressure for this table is 179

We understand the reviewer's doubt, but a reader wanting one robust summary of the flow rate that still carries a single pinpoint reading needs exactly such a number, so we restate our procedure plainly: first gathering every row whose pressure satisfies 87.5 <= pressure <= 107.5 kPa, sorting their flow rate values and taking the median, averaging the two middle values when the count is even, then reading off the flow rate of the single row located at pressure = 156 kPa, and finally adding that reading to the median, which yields 23.0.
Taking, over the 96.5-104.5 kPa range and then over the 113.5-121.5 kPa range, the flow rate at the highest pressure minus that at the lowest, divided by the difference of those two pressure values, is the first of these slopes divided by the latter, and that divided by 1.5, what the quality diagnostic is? 1.2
